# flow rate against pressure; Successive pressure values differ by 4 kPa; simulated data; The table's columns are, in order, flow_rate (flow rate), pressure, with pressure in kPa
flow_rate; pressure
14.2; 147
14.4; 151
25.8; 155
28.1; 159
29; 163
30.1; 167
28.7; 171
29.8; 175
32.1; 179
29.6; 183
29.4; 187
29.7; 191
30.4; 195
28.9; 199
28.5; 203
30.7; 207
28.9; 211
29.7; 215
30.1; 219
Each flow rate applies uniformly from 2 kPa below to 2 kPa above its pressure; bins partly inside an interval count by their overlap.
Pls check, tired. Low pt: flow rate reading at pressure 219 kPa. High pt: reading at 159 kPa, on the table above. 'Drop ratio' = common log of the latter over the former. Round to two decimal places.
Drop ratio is -0.03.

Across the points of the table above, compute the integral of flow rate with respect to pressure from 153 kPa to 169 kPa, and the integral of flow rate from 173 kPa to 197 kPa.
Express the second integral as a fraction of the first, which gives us 1.60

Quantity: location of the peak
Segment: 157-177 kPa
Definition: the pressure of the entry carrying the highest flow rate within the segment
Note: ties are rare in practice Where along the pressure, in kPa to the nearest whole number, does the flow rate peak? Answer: 167 kPa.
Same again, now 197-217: 207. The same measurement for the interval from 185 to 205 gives 195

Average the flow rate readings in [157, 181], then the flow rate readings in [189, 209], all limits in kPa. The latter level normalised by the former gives 1.00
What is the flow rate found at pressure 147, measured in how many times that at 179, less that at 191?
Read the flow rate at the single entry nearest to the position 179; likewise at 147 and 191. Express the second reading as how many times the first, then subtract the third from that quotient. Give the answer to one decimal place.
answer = -29.3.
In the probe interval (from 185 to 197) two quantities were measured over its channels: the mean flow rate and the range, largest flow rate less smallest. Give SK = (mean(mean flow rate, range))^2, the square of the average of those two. 238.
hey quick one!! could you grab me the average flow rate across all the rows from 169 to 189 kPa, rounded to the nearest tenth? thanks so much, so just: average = 29.9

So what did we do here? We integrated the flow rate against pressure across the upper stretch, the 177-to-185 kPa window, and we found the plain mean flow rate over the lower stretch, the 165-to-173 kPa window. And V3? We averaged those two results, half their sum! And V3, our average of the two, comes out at 138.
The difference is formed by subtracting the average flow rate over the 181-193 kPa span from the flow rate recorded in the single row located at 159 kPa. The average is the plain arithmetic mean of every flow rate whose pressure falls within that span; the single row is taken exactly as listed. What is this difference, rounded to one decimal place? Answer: -1.5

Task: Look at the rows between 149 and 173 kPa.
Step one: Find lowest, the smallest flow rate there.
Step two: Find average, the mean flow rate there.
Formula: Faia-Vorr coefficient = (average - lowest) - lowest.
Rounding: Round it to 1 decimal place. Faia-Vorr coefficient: -2.8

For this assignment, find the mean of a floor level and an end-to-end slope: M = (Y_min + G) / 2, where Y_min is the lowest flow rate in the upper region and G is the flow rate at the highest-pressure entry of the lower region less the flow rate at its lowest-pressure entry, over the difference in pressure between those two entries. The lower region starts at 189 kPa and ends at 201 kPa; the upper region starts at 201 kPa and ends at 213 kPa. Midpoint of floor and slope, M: 14.2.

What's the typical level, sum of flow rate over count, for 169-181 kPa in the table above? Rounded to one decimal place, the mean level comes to 30.2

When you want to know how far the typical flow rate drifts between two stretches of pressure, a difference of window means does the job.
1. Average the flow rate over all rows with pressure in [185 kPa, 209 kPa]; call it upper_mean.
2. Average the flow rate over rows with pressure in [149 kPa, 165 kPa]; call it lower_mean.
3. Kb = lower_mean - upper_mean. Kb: -5.3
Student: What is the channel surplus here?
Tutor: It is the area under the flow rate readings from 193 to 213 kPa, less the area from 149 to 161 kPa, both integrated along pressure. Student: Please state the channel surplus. 316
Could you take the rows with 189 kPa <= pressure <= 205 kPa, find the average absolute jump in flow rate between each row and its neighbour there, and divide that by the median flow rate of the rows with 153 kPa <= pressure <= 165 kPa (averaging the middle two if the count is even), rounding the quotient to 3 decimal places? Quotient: 0.031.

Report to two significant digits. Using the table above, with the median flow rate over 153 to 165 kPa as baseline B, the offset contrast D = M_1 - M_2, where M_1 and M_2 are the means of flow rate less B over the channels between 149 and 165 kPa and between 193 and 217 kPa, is -5.2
